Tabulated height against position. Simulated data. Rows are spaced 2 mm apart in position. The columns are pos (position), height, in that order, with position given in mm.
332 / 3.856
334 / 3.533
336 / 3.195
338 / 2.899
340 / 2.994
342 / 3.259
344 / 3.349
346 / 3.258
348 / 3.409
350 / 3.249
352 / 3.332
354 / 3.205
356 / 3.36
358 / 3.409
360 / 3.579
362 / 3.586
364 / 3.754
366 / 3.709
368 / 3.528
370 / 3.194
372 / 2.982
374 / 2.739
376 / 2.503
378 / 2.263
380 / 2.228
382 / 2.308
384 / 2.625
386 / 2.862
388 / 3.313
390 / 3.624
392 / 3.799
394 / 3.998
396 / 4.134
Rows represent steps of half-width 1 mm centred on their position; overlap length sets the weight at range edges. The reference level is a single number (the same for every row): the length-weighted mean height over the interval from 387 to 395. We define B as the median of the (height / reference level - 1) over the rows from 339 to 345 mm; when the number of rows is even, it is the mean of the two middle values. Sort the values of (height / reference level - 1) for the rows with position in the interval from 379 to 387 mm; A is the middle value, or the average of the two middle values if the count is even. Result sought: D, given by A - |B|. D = -0.45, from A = -0.33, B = -0.115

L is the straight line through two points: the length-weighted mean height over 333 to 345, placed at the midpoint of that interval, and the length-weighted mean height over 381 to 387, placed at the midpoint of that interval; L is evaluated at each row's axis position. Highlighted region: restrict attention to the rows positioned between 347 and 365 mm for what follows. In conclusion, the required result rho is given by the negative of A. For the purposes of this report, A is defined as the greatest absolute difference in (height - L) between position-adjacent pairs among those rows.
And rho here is -0.20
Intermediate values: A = 0.20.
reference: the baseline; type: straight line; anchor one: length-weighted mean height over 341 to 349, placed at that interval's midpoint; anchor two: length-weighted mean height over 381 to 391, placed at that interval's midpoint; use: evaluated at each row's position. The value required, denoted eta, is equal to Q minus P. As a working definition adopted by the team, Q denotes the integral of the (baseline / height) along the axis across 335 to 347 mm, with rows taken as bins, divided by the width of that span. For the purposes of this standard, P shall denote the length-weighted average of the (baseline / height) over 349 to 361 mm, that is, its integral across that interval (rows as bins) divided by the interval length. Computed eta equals 0.10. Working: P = 0.96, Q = 1.07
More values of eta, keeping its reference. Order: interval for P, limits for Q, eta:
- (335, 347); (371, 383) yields 0.16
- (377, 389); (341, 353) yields -0.17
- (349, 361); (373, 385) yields 0.28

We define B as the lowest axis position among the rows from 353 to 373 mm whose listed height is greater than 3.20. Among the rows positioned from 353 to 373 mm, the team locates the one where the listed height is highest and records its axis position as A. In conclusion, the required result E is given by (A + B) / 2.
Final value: 359 mm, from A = 364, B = 354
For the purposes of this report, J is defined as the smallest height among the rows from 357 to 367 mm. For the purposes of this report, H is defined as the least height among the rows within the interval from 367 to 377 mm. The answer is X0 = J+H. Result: 5.91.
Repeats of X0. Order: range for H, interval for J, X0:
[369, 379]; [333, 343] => 5.16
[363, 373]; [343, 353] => 6.23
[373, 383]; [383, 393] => 4.85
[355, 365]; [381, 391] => 5.67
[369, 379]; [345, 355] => 5.47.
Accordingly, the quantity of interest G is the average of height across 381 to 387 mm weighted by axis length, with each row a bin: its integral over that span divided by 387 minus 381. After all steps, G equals 2.6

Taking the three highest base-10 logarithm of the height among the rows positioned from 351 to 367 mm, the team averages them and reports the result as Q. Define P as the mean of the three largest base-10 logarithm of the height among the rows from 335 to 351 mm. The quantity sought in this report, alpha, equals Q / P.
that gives 1.08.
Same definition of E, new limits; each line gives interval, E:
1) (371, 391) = 389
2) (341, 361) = 351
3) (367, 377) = 368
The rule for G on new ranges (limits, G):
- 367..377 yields 3.0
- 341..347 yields 3.3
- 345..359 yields 3.3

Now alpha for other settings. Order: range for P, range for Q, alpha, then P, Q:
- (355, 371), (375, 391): 0.90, 0.57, 0.51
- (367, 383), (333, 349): 1.05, 0.51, 0.54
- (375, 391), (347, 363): 1.07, 0.51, 0.55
